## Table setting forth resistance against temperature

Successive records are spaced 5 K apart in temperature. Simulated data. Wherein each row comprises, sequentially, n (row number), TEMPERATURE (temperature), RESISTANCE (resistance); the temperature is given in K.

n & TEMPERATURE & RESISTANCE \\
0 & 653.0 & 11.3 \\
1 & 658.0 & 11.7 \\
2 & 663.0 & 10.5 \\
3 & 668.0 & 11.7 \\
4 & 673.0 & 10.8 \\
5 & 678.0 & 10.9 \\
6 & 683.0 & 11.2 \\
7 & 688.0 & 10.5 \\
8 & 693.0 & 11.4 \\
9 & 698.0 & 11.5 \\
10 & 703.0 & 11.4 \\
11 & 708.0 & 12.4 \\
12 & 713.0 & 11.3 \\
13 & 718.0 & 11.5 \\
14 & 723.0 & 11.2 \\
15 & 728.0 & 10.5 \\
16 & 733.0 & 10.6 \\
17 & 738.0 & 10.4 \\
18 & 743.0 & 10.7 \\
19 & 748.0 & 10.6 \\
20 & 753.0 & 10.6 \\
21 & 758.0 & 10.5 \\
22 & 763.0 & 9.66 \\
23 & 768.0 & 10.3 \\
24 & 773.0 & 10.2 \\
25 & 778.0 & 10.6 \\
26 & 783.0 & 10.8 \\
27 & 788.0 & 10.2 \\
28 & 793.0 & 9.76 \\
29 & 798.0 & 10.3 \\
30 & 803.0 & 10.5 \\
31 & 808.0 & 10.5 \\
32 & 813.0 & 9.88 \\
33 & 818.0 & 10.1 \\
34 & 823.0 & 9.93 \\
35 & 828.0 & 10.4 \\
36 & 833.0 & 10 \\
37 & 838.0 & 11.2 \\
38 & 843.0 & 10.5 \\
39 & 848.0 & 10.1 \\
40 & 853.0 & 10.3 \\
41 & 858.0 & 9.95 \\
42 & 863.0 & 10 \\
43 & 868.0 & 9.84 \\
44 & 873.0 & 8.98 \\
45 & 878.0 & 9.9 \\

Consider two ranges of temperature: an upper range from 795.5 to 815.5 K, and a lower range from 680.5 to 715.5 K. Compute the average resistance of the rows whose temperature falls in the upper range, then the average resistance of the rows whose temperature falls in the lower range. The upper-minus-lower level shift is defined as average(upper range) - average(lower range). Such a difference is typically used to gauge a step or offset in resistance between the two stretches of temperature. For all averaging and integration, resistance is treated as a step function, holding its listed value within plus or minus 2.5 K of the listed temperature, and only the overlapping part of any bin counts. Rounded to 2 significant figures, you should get -1.1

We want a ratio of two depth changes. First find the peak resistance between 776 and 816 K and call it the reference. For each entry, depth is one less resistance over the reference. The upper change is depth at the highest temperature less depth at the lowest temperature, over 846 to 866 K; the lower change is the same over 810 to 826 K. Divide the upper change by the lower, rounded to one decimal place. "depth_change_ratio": -2.0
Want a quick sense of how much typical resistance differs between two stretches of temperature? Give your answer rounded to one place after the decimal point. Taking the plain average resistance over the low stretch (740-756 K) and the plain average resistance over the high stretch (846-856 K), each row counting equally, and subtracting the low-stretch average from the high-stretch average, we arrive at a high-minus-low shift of -0.4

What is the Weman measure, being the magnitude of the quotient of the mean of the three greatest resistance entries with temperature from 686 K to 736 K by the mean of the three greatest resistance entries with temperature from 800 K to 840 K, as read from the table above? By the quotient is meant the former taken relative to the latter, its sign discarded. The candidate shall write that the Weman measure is 1.10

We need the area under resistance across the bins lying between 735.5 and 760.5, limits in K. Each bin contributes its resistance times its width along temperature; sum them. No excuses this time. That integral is 264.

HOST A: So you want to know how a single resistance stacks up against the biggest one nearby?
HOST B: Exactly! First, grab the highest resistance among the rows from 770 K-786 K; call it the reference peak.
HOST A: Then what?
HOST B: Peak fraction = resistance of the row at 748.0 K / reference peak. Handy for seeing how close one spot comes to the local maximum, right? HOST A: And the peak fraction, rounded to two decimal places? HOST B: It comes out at 0.98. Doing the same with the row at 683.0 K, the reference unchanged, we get 1.04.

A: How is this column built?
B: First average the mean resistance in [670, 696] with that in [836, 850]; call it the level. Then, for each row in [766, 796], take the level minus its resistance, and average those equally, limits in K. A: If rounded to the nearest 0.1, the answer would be 0.5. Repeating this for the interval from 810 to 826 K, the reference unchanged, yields 0.8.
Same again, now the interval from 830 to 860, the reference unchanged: 0.4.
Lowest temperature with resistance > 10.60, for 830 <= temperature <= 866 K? 838.0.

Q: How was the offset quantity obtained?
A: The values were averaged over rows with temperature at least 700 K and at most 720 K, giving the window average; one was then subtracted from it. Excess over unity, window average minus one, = 10.65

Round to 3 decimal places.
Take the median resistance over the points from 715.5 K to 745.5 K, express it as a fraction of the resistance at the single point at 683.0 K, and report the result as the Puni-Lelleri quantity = 0.951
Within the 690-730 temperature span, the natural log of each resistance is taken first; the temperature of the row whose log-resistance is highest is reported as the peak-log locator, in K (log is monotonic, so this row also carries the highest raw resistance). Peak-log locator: 708.0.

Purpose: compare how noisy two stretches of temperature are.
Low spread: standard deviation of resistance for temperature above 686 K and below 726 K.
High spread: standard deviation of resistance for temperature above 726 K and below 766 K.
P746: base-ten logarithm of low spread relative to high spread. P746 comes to 0.20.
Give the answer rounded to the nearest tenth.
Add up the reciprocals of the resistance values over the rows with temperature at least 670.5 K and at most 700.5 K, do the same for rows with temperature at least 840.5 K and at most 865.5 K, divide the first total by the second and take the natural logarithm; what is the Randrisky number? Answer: 0.1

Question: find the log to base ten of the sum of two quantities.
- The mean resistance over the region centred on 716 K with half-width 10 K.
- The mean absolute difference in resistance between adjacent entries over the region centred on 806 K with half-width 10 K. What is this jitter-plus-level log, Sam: 1.07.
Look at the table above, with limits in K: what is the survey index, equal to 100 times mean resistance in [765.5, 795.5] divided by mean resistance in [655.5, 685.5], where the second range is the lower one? 93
